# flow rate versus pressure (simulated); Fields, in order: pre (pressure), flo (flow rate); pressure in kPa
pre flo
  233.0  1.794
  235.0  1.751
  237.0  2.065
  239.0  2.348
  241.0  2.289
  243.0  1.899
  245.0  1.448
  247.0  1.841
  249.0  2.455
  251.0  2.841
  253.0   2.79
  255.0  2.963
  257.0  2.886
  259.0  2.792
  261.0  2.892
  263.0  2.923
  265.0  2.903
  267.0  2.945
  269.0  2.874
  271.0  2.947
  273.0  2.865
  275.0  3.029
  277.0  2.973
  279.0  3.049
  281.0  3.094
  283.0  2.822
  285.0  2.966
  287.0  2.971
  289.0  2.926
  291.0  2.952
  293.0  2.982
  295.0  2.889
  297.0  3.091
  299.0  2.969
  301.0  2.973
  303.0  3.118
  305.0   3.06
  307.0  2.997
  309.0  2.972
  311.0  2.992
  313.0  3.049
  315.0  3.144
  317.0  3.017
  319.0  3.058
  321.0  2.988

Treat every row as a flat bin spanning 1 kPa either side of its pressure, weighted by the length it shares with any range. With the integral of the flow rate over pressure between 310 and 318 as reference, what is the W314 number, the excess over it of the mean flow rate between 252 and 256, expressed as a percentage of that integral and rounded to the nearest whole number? -88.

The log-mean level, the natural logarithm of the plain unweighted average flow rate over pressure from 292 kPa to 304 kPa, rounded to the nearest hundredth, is 1.10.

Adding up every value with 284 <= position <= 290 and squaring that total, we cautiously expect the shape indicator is 79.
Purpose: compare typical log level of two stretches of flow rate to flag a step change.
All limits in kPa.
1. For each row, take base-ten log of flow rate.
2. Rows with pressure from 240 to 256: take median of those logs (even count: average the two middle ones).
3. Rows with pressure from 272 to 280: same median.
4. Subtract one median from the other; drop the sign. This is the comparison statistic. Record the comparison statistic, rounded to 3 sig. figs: 0.102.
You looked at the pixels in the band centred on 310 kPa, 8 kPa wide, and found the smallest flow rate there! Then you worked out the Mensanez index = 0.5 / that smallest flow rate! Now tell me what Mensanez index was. 0.168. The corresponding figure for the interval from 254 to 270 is 0.179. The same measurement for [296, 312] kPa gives 0.168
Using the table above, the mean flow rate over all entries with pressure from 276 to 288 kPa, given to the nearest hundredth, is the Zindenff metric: 2.98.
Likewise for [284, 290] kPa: 2.95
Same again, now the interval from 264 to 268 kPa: 2.92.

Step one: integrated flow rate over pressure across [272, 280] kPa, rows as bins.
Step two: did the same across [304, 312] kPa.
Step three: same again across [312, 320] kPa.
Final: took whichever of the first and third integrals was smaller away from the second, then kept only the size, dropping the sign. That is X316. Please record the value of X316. 0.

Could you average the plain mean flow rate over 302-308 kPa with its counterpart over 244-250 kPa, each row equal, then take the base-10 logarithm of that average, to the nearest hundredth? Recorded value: 0.40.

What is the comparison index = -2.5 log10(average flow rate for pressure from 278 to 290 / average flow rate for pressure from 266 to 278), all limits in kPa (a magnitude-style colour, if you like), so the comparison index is -0.012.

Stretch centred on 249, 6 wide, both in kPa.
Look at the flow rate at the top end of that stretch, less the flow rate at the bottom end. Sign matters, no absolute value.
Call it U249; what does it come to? 1.00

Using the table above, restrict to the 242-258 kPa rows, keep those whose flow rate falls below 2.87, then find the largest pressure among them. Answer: 253.0 kPa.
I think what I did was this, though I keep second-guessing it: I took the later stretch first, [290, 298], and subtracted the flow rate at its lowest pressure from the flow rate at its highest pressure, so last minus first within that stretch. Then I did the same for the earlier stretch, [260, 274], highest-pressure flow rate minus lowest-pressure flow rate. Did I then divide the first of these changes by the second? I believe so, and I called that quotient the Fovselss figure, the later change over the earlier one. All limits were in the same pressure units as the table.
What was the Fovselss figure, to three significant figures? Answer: -5.15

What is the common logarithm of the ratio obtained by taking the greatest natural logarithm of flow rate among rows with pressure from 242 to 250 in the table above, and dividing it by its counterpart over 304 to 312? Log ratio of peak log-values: -0.10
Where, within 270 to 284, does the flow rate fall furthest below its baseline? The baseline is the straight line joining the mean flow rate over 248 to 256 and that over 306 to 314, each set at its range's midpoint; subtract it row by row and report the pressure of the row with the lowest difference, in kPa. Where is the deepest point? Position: 283.0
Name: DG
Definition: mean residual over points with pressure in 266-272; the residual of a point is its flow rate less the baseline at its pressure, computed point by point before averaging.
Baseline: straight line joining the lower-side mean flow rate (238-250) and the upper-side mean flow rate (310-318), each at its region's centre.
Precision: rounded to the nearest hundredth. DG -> 0.52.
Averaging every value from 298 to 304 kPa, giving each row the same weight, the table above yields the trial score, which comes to 3.02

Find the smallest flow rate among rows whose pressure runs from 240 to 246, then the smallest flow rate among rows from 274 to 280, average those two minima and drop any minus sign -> 2.21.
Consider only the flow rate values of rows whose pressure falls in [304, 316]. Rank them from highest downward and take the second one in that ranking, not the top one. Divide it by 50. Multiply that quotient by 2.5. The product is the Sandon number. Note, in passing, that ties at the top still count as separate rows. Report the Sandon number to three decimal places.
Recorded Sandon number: 0.153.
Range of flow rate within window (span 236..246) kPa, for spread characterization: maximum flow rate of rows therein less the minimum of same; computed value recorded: 0.90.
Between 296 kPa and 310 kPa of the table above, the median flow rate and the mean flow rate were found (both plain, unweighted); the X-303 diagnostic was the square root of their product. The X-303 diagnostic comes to 3.01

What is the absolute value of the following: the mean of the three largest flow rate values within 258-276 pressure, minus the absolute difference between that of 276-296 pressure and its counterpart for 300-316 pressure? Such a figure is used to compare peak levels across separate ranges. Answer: 2.91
